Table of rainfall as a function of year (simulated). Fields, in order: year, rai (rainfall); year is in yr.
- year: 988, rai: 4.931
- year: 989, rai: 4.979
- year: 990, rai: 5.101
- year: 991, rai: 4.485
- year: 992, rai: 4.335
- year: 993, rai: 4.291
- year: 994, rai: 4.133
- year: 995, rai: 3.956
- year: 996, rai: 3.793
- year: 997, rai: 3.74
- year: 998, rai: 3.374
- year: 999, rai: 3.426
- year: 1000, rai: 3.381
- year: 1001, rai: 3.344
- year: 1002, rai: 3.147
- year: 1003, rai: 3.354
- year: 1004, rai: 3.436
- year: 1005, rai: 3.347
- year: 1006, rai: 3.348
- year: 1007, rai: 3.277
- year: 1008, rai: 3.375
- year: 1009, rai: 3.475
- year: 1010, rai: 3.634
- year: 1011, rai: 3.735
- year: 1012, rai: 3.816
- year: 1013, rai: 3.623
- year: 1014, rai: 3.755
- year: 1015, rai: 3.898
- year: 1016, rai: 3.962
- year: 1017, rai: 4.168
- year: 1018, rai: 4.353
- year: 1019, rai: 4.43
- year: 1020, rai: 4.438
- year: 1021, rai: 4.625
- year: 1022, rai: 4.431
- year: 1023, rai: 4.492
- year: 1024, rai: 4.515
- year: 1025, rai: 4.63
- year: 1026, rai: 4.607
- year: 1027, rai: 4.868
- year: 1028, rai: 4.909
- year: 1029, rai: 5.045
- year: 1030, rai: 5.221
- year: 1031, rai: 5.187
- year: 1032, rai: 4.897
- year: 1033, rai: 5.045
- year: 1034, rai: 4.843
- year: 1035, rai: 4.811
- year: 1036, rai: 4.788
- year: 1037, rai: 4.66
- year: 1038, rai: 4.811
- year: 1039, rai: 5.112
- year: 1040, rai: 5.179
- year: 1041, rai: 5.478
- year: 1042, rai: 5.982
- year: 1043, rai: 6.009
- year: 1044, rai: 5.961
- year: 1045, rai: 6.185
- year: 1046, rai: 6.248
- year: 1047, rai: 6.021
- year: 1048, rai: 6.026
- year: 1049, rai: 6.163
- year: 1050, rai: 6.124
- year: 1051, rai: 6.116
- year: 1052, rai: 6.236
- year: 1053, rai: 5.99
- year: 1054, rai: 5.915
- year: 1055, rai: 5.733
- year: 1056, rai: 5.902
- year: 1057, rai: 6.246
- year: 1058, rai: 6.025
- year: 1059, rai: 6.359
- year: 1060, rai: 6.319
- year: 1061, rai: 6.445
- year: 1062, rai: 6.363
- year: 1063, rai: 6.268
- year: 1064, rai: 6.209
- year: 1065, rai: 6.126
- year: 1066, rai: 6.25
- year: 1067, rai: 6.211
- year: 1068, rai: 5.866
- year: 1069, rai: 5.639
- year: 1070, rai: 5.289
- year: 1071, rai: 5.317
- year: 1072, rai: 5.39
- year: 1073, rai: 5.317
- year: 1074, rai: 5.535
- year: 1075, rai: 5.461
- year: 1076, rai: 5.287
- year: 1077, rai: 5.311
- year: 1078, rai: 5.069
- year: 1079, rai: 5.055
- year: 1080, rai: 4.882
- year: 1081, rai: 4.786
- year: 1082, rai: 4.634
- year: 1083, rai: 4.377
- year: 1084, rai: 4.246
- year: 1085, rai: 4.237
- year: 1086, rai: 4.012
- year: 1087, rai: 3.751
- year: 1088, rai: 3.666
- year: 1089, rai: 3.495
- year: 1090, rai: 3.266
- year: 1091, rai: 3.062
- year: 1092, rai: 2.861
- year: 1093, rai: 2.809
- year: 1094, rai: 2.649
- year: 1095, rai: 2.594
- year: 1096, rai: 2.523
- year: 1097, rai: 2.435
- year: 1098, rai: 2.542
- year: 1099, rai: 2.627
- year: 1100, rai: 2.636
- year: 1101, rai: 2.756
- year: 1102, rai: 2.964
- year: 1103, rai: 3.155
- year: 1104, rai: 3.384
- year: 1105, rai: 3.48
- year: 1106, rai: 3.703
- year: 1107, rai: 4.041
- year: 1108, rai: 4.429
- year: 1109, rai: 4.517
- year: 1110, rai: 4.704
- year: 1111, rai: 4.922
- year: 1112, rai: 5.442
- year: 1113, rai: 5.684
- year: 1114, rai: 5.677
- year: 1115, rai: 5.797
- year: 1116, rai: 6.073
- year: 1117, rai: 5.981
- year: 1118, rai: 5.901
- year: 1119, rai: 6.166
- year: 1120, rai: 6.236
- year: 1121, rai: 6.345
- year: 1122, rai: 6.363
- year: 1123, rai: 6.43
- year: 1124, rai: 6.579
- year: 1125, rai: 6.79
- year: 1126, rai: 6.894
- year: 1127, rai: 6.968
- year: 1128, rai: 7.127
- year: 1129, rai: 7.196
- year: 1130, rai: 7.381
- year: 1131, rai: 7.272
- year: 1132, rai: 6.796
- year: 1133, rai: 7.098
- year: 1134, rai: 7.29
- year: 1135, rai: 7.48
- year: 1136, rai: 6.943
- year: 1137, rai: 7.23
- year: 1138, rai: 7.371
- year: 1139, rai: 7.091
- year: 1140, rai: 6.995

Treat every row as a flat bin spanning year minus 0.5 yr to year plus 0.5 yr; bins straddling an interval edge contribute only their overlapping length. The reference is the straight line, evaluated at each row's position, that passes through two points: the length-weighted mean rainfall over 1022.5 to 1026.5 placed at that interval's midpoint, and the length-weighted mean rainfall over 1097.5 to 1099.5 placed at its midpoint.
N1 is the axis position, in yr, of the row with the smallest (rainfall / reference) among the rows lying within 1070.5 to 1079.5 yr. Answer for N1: 1071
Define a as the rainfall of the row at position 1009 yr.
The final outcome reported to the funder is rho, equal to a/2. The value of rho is 1.7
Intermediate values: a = 3.475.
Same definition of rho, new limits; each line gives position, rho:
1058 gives 3.0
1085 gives 2.1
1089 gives 1.7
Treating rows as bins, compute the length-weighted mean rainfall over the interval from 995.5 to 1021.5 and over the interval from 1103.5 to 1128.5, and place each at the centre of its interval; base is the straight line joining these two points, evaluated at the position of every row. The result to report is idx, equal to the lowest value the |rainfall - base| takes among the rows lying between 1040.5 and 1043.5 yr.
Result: 1.2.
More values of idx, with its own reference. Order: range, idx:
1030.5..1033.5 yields 0.8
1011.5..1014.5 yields 0.0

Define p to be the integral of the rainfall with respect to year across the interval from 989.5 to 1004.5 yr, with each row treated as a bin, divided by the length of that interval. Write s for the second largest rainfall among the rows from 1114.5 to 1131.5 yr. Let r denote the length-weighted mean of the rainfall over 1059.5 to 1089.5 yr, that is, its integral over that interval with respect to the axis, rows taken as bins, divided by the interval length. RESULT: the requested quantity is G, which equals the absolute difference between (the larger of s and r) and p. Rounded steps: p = 3.8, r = 5.2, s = 7.272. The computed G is 3.5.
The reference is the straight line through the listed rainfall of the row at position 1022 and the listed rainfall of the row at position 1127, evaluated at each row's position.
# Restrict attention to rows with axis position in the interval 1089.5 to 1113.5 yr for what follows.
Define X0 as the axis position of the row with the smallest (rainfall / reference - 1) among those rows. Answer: 1097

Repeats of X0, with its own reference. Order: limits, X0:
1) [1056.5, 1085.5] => 1085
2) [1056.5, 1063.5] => 1058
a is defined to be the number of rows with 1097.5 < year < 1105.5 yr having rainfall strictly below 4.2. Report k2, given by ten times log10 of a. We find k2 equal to 9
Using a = 8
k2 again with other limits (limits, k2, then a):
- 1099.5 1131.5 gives 9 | 8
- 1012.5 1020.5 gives 7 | 5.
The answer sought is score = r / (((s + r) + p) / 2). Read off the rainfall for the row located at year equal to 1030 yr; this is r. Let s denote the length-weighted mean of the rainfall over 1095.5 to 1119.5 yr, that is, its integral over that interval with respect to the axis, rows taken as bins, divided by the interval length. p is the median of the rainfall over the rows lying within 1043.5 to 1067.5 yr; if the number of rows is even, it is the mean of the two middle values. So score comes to 0.67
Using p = 6.17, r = 5.221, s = 4.2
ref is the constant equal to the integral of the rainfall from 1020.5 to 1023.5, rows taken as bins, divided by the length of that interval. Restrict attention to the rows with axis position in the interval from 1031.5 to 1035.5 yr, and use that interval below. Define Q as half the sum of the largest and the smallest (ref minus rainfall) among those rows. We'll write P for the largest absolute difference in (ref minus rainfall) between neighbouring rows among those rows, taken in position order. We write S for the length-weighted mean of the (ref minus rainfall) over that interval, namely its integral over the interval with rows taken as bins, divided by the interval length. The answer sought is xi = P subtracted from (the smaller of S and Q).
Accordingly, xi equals -0.6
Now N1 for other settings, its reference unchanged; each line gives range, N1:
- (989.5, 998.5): 998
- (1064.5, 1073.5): 1070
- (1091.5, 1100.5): 1097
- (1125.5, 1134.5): 1126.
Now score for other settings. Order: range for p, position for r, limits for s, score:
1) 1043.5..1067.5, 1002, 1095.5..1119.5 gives 0.46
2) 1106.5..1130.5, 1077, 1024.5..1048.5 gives 0.64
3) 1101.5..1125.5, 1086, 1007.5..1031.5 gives 0.57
